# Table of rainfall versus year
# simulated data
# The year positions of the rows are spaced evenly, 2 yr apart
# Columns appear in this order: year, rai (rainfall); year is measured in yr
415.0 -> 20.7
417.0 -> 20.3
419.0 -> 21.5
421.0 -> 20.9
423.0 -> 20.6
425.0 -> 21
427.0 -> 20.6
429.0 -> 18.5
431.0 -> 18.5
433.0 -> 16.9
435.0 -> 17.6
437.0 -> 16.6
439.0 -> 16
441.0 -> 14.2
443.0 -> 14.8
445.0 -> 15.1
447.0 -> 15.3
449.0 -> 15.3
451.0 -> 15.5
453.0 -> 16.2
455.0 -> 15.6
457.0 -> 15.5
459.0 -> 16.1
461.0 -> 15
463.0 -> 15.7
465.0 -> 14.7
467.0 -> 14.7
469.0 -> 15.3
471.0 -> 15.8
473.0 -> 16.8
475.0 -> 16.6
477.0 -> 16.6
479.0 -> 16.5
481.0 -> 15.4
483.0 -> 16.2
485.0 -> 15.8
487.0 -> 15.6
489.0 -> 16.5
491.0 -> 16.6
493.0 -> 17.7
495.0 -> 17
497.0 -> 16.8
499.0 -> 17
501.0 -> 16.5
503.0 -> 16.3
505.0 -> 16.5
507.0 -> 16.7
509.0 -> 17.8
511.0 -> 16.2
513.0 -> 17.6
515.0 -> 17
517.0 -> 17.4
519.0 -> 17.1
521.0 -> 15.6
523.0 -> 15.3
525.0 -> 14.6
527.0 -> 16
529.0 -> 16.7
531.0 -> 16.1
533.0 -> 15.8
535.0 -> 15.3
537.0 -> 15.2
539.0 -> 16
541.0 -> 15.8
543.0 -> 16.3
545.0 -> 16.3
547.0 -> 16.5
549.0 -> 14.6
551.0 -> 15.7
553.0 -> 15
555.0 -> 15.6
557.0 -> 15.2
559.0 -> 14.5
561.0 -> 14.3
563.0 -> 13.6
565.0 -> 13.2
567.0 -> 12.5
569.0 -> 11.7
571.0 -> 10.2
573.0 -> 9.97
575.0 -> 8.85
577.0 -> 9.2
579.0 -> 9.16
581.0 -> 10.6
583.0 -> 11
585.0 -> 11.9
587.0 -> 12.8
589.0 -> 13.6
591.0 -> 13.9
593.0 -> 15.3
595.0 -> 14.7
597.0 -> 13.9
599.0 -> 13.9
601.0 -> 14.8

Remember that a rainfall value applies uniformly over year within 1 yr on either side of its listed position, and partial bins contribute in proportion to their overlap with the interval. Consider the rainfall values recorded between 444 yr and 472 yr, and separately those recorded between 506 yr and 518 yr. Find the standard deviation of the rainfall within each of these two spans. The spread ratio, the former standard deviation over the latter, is 0.8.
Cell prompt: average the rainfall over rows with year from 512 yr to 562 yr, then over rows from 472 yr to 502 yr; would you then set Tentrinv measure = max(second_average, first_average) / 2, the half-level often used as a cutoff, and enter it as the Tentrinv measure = 8.25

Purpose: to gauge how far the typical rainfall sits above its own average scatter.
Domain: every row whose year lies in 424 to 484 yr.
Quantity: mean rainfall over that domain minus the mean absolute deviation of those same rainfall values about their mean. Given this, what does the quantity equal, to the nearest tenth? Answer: 15.2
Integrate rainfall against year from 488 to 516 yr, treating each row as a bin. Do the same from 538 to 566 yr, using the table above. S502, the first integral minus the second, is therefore 47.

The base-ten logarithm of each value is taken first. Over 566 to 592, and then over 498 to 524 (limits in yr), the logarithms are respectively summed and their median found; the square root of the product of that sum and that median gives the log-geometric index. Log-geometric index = 4.1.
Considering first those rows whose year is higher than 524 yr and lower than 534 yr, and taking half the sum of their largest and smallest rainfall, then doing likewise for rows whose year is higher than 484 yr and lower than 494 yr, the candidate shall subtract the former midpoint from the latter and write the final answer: 1.0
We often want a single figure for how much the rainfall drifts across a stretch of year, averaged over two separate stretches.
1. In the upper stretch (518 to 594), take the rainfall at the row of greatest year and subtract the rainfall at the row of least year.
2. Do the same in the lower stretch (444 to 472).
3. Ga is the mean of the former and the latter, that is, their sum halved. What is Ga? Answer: -1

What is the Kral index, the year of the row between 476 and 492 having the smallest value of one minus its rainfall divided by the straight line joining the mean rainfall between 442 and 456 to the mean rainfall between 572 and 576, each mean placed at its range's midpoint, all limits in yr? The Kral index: 491.0 yr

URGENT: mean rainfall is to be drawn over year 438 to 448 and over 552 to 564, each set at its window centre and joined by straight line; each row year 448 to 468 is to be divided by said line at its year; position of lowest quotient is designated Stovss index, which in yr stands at 465.0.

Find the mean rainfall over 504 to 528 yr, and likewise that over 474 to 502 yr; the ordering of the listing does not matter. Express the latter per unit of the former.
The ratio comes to 1.00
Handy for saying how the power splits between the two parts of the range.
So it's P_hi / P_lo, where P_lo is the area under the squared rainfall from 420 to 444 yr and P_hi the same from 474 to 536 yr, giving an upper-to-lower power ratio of 2.1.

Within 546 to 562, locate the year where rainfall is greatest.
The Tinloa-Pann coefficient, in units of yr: 547.0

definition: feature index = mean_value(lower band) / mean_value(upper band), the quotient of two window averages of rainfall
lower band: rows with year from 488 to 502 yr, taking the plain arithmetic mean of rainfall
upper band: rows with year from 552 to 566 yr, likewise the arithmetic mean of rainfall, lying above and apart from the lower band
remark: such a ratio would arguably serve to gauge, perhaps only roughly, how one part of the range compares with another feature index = 1.16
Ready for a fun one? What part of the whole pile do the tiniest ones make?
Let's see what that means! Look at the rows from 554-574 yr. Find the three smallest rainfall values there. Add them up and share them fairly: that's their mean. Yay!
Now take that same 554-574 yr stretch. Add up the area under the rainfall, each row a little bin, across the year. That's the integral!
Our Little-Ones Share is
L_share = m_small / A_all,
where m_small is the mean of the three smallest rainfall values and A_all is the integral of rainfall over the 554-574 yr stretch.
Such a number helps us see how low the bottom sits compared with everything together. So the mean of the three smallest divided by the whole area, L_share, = 0.041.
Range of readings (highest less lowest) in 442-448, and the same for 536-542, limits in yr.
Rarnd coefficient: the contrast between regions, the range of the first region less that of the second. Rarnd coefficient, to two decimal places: -0.30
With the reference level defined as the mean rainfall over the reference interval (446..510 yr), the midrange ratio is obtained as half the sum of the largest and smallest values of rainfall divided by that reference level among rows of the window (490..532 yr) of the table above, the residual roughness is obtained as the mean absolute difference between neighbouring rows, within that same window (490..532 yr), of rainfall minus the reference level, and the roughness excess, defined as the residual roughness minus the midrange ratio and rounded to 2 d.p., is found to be -0.31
